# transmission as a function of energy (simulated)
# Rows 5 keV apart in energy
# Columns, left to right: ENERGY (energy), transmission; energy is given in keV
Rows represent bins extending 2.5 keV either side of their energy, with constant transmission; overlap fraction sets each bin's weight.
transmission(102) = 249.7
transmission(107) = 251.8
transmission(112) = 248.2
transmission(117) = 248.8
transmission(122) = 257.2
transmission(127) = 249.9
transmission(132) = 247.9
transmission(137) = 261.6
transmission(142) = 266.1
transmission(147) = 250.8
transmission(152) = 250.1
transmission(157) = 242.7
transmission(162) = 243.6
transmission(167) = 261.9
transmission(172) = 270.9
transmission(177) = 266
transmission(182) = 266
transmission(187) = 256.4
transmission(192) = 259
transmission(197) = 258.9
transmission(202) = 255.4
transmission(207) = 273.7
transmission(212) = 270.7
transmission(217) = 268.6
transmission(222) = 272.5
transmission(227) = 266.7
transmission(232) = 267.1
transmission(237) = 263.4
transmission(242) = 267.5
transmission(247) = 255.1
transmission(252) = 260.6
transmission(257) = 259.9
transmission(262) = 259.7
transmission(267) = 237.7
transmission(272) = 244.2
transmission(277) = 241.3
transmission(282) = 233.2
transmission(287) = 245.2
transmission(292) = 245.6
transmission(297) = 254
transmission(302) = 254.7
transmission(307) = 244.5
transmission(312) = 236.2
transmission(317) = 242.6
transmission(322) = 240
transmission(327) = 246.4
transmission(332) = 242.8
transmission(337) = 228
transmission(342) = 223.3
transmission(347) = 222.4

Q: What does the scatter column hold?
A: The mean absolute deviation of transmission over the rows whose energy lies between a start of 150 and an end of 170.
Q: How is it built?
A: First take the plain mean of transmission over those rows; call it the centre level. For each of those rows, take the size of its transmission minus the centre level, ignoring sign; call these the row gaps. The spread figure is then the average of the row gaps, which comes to 6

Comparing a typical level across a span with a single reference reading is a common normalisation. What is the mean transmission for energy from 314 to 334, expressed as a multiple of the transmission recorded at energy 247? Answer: 0.95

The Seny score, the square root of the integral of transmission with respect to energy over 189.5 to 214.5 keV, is 81.2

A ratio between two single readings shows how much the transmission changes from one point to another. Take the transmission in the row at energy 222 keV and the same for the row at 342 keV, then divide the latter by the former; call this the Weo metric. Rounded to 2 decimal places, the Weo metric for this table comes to 0.82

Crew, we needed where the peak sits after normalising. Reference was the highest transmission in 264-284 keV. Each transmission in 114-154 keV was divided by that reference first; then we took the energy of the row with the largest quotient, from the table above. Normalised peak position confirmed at 142 keV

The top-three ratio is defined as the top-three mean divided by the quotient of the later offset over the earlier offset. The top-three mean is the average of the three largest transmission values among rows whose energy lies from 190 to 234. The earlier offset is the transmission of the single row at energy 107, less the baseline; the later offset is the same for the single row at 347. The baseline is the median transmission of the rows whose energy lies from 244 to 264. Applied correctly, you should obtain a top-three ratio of 58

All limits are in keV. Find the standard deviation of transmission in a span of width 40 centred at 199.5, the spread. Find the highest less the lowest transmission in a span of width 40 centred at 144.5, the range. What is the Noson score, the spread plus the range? 30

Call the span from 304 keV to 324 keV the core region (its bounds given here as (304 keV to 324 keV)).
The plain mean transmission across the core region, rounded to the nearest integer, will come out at 241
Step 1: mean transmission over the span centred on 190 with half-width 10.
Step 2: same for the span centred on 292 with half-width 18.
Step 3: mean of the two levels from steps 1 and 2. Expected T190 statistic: 253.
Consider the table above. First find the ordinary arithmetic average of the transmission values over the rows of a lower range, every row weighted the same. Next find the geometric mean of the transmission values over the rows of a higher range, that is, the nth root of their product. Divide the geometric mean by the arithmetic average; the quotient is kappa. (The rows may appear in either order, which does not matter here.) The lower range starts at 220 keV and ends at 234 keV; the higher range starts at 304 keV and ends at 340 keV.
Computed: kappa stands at 0.89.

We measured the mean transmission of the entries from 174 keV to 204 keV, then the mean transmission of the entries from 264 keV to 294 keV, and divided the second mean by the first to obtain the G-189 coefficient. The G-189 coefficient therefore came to 0.93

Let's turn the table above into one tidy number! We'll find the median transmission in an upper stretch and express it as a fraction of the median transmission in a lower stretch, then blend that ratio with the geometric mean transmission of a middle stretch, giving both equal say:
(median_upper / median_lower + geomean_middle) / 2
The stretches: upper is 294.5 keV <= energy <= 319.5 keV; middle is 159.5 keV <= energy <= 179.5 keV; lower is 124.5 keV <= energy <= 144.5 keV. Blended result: 131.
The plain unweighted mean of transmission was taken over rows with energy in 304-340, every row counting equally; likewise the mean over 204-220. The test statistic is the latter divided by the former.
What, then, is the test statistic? 1.13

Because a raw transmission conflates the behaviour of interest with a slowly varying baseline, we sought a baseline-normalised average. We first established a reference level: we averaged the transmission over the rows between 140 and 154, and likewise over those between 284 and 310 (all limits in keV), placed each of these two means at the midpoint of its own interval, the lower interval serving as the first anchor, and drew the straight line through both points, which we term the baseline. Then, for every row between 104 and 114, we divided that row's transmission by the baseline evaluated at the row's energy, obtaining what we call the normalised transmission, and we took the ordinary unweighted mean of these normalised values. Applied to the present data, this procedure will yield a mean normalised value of 0.97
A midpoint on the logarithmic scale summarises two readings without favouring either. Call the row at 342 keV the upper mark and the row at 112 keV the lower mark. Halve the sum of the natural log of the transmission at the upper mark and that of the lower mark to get 5.46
